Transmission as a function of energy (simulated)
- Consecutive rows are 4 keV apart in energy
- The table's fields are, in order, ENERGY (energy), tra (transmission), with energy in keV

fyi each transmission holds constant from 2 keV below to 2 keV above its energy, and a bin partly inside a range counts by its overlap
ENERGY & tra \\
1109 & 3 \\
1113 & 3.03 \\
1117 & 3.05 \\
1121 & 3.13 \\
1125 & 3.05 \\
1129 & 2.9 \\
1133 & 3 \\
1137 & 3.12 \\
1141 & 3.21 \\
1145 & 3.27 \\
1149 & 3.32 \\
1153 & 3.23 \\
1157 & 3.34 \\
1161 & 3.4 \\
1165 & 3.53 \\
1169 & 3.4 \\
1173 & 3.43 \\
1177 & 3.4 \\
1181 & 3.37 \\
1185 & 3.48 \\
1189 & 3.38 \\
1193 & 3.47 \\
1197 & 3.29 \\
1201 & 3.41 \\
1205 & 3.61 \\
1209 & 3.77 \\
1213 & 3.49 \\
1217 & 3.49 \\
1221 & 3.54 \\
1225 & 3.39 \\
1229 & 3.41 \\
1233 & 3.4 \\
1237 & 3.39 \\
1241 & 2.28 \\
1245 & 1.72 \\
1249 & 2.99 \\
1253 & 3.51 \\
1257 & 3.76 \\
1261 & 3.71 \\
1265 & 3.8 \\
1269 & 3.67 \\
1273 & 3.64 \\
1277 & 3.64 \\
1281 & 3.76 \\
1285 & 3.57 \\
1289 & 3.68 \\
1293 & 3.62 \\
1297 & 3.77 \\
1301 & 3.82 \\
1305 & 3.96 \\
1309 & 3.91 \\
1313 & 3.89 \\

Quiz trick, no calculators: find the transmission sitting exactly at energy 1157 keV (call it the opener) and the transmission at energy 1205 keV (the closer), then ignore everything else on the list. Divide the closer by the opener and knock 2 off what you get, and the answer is -0.92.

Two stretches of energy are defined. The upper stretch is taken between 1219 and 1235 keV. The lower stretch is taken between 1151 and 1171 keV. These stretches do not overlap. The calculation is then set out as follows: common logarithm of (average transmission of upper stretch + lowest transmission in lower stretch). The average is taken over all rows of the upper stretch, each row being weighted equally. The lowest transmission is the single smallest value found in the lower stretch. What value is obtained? 0.824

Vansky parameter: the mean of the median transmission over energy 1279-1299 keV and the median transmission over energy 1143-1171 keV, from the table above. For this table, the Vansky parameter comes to 3.51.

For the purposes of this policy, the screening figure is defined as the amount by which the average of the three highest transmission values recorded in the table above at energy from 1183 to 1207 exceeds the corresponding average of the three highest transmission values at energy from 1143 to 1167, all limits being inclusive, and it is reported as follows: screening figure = 0.10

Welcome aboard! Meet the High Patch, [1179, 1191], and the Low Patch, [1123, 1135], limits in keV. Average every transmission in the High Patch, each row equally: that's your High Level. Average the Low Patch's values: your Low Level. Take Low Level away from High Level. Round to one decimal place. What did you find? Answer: 0.4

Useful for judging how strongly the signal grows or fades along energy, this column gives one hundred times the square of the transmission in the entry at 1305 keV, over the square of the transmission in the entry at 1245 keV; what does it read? 530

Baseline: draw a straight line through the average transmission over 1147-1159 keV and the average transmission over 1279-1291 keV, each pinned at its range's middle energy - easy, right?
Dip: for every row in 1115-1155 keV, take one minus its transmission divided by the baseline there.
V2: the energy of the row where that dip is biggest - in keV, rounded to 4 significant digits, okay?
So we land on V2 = 1129 keV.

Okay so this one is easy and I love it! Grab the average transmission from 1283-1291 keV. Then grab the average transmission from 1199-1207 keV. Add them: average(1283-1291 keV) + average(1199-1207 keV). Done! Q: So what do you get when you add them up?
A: 7.1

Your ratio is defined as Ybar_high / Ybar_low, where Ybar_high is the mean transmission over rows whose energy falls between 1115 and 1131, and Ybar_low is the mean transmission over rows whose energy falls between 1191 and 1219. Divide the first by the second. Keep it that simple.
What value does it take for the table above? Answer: 0.87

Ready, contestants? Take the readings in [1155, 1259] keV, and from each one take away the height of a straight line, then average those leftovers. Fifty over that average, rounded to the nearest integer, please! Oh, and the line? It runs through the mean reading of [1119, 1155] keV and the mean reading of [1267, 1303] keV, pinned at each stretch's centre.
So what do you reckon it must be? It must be -786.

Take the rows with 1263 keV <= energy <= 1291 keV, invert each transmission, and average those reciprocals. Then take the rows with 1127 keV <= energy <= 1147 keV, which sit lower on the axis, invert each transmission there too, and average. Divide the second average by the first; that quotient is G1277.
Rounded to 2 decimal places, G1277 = 1.19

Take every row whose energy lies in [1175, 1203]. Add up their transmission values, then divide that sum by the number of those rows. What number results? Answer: 3.40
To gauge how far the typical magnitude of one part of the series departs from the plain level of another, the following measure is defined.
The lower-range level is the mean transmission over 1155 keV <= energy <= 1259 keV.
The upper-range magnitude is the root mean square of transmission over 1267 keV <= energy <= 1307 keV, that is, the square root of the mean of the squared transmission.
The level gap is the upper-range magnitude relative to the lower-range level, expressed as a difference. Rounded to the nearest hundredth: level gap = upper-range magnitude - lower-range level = 0.38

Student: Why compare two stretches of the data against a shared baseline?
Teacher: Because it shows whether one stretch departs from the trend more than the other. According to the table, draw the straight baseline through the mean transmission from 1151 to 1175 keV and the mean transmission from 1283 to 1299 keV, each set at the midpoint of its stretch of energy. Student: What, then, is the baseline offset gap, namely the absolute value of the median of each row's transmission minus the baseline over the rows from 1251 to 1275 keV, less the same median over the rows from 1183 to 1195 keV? 0.067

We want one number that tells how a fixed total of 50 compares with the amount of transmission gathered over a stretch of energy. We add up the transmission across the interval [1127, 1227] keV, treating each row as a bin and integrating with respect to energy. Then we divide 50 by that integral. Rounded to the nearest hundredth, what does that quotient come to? 0.15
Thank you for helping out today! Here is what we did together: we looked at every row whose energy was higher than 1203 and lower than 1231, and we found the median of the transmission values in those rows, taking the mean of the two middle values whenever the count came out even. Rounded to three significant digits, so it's 3.49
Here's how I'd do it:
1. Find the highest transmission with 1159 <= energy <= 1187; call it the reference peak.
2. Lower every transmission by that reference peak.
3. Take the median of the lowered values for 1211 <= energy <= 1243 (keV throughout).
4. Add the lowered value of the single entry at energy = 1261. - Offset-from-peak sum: 0.1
